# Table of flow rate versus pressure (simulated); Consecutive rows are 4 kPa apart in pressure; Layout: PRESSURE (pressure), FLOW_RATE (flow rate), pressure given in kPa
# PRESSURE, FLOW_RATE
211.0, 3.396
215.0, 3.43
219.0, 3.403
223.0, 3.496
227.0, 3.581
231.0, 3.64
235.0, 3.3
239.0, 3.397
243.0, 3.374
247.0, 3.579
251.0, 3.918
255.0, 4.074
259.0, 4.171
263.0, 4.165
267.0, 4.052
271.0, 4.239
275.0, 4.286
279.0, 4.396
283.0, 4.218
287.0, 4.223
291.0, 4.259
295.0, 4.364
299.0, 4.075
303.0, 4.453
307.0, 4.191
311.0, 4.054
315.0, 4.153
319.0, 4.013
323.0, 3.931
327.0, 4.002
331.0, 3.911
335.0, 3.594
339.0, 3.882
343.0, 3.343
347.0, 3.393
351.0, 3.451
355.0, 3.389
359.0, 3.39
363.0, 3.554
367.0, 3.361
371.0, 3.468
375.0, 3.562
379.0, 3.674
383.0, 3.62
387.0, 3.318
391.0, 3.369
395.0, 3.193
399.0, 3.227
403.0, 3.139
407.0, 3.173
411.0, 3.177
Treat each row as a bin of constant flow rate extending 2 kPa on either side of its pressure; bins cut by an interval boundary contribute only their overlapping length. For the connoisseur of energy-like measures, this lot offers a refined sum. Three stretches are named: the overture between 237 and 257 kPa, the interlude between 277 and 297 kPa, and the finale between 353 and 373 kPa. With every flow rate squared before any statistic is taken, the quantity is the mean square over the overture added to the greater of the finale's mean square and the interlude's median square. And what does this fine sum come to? 32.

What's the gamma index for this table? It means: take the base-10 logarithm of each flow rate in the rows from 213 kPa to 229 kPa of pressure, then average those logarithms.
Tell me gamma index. 0.54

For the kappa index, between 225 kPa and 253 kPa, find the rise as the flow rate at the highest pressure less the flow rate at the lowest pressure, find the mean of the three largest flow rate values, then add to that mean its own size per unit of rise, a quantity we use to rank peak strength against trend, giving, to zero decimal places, 15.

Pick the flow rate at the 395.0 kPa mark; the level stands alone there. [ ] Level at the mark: 3.193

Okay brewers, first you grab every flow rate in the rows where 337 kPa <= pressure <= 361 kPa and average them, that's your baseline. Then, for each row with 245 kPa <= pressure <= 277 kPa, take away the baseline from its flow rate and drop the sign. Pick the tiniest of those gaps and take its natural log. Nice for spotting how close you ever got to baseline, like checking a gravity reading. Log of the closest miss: -2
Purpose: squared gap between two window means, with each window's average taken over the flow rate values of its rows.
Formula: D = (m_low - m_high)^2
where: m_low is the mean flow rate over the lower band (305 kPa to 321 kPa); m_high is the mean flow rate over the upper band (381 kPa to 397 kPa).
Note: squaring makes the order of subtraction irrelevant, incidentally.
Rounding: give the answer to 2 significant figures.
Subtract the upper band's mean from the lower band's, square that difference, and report 0.53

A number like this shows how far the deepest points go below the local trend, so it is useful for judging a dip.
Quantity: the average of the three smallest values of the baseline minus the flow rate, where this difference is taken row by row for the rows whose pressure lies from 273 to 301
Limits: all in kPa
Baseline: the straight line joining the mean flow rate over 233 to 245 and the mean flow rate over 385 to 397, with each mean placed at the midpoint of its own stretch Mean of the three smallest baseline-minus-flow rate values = -1.0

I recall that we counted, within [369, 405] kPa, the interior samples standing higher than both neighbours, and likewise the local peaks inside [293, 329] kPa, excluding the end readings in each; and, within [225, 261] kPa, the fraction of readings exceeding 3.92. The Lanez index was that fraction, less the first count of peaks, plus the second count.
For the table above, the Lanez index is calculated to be -0.8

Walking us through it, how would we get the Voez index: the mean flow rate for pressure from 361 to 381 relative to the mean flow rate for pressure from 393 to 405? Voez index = 1.1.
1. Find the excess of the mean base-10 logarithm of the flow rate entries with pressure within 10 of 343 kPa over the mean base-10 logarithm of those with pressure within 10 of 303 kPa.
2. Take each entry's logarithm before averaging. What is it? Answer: -0.078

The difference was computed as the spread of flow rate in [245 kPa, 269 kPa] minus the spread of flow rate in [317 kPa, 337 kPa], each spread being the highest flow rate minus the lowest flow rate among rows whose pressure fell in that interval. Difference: 0.2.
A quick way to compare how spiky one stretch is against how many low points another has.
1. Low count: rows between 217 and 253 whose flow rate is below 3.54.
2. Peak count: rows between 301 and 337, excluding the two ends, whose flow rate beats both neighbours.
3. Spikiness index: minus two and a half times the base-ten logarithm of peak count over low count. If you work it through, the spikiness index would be 0.99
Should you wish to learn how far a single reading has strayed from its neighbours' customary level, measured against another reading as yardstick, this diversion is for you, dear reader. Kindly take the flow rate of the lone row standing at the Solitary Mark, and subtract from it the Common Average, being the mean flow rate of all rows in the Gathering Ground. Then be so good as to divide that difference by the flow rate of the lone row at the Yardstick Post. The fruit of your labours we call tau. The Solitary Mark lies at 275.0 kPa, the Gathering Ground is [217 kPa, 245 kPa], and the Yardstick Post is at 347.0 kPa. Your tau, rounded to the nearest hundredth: 0.24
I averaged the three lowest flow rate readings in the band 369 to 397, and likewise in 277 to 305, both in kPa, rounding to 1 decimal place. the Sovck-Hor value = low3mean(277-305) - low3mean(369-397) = 0.9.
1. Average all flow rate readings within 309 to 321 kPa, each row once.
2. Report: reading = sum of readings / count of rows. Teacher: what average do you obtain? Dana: 4.1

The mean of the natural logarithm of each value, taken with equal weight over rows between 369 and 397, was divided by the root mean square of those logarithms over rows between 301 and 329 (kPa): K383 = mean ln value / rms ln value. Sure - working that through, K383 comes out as 0.88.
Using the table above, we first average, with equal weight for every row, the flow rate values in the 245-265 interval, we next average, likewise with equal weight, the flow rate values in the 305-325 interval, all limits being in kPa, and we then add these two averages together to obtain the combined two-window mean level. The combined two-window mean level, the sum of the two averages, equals 8.0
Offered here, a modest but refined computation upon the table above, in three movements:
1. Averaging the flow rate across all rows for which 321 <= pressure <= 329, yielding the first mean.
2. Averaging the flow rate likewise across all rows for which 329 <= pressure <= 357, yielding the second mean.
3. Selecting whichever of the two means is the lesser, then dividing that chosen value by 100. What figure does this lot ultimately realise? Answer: 0.0357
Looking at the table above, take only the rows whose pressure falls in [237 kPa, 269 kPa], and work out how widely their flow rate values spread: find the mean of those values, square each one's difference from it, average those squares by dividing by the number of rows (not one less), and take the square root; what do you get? 0.32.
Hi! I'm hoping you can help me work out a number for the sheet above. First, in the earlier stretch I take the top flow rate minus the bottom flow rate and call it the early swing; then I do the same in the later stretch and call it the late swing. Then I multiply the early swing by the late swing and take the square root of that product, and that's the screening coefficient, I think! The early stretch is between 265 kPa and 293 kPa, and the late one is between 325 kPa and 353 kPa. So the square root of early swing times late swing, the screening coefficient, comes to 0.48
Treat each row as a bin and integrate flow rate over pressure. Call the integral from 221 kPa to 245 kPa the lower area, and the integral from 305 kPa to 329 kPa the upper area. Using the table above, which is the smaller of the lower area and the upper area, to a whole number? 83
